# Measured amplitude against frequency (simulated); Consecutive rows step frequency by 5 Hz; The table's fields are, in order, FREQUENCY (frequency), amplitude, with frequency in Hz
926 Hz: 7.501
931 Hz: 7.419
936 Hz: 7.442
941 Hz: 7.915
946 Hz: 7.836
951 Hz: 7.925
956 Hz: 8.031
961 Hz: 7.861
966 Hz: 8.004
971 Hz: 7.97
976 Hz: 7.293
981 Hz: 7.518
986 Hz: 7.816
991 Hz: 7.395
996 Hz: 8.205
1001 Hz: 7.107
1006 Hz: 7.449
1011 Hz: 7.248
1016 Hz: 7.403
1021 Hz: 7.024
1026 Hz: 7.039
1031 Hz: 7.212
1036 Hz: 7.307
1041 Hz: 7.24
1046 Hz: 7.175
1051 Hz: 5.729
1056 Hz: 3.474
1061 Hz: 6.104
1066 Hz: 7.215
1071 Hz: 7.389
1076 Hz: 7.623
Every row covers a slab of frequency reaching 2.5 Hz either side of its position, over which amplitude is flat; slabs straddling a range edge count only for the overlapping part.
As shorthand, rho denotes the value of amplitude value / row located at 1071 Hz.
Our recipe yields 7.389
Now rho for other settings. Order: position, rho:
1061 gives 6.104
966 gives 8.004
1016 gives 7.403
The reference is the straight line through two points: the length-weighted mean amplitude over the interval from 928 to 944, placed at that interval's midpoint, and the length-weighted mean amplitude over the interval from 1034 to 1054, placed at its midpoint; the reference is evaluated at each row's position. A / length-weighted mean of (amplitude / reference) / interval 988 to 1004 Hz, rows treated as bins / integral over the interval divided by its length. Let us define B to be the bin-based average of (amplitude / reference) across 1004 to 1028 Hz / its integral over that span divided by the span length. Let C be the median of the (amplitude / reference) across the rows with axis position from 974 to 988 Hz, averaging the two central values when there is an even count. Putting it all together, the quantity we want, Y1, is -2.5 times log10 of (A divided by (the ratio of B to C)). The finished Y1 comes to -0.07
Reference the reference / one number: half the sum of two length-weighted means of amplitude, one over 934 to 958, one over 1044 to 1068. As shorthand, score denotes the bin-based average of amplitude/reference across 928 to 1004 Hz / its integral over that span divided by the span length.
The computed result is 1.12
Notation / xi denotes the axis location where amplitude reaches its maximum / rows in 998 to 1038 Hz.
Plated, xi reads 1006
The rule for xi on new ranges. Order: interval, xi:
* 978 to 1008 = 996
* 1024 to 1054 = 1036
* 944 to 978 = 956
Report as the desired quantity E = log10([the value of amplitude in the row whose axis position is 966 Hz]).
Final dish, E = 0.903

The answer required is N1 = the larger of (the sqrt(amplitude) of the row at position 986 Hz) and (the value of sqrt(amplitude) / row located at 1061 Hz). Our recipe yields 2.80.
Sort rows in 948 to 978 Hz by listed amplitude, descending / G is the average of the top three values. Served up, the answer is 8.00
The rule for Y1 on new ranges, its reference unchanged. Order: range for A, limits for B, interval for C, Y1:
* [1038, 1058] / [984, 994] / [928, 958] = 0.14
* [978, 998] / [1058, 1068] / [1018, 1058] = -0.14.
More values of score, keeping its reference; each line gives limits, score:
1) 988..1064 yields 1.00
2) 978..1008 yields 1.10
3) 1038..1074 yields 0.93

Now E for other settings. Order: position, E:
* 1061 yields 0.786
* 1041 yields 0.860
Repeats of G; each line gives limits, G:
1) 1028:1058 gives 7.25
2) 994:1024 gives 7.69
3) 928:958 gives 7.96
